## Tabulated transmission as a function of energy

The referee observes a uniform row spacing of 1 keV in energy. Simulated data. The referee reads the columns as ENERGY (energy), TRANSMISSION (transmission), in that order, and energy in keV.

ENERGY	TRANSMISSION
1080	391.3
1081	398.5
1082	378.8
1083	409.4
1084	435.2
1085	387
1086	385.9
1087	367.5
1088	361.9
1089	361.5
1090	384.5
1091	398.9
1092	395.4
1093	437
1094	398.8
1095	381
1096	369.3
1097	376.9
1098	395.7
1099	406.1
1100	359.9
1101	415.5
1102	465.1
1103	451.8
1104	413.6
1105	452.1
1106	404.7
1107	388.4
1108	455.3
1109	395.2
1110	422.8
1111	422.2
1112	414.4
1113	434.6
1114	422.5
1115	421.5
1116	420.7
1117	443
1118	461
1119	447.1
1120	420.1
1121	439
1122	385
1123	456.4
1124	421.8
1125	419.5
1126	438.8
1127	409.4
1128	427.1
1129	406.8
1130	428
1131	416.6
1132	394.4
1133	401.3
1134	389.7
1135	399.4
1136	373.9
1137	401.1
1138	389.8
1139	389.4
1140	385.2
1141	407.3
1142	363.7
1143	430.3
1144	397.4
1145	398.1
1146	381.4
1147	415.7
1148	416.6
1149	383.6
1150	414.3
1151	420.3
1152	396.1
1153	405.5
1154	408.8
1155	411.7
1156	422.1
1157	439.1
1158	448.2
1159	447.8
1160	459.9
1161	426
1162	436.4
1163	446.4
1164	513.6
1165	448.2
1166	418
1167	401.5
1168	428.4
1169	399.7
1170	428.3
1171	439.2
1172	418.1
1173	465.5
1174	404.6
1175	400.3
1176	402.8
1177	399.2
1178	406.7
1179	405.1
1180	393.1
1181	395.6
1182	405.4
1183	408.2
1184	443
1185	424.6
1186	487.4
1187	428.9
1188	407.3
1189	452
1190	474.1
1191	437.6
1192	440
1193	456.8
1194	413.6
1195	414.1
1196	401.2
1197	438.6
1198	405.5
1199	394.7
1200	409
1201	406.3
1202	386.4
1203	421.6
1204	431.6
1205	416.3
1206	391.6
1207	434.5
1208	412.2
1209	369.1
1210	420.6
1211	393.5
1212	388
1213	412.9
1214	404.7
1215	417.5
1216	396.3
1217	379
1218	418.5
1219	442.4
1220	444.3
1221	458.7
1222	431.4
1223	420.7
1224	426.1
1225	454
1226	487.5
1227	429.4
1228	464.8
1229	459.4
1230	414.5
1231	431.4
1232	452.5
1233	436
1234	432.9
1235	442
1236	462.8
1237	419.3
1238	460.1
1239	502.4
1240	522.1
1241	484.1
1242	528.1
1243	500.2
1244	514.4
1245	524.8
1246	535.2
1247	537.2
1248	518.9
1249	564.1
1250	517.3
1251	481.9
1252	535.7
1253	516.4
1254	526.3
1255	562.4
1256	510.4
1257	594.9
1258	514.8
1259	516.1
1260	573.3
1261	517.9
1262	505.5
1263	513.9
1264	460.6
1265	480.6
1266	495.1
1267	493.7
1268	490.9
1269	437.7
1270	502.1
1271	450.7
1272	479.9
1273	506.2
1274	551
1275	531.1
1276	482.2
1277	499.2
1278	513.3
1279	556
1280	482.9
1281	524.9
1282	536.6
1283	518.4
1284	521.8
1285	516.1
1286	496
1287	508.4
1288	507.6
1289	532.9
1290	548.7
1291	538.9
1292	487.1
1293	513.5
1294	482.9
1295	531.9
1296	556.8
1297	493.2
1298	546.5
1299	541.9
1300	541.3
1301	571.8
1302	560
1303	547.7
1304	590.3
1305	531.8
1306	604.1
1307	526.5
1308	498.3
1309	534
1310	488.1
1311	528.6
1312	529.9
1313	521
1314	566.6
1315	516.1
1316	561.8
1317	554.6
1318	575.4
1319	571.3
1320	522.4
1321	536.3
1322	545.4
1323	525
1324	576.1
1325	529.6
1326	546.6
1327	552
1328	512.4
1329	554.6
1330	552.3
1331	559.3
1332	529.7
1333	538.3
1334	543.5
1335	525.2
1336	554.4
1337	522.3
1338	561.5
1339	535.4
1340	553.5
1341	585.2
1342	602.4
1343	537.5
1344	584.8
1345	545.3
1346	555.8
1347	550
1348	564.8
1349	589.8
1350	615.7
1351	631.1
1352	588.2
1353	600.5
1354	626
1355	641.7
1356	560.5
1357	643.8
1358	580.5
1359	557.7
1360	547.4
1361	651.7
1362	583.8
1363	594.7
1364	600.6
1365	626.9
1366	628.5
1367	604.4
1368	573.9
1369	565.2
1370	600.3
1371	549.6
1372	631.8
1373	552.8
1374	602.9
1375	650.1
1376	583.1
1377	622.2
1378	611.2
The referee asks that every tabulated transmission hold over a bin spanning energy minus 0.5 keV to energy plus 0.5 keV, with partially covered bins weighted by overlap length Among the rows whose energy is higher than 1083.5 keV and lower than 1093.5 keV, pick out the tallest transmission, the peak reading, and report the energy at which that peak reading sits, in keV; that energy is 1093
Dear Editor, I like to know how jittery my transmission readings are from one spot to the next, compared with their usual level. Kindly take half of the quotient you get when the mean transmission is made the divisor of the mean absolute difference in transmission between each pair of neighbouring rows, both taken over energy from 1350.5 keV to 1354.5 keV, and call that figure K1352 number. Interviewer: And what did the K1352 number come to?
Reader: 0.0220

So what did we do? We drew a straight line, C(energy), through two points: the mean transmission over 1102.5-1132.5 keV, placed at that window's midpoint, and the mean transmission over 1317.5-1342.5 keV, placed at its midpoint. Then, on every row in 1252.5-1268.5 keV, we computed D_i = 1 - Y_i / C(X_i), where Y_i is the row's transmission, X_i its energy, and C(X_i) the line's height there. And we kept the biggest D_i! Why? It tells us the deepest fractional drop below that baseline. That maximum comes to 0.097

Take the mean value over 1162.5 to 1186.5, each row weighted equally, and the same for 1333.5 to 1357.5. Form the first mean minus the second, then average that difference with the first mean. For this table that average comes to 136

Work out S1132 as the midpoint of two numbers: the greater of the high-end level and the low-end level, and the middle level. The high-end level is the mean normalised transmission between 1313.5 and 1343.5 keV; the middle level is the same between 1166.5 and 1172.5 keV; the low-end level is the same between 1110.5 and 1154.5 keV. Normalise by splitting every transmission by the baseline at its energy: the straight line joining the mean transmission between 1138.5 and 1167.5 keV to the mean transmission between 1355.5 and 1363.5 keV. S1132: 1.00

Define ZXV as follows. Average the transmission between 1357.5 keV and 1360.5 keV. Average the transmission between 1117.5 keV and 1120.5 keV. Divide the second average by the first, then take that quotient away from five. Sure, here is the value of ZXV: 4.21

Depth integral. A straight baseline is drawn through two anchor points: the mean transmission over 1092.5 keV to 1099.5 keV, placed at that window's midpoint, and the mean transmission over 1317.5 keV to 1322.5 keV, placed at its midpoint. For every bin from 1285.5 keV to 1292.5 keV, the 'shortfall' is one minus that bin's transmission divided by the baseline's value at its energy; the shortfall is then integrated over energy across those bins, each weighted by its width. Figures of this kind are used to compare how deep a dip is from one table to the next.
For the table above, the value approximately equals 0.15 keV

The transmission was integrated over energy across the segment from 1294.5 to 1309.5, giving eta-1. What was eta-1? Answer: 8176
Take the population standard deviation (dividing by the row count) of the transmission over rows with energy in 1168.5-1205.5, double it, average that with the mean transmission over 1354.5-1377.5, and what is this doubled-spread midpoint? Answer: 323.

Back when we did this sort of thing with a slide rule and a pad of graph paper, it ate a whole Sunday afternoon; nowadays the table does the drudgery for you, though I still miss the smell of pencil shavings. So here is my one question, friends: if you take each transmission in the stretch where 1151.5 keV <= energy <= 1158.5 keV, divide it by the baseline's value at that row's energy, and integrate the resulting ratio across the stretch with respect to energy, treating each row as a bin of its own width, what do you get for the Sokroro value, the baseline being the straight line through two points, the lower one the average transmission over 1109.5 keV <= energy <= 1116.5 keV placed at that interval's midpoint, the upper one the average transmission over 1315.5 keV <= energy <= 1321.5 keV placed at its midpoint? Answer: 6.5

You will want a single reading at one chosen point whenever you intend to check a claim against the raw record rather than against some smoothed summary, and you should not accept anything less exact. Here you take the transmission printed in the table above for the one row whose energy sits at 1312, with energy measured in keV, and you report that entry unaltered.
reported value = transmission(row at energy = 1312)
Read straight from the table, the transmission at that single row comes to 529.9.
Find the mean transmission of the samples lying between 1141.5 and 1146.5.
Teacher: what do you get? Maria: 394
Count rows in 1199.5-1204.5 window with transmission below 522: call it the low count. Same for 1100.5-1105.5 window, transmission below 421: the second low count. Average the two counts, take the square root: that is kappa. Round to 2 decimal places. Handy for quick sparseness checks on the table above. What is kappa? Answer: 1.87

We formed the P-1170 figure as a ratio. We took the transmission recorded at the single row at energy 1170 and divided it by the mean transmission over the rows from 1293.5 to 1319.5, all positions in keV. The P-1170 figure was 0.79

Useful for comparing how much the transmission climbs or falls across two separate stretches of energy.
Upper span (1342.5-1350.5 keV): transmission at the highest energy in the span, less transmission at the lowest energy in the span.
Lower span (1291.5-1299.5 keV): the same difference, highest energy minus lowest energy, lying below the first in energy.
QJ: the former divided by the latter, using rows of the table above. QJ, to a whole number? 1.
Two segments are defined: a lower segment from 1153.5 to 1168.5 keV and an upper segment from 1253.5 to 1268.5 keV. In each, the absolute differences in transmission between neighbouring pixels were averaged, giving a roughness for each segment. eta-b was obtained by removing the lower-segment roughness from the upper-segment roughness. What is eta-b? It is 11.9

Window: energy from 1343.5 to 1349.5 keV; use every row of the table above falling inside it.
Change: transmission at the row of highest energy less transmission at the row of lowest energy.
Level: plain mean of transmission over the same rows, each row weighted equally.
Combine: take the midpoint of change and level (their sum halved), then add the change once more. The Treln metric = 290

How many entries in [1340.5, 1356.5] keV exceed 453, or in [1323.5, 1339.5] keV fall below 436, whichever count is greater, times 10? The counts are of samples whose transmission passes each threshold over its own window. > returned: 160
